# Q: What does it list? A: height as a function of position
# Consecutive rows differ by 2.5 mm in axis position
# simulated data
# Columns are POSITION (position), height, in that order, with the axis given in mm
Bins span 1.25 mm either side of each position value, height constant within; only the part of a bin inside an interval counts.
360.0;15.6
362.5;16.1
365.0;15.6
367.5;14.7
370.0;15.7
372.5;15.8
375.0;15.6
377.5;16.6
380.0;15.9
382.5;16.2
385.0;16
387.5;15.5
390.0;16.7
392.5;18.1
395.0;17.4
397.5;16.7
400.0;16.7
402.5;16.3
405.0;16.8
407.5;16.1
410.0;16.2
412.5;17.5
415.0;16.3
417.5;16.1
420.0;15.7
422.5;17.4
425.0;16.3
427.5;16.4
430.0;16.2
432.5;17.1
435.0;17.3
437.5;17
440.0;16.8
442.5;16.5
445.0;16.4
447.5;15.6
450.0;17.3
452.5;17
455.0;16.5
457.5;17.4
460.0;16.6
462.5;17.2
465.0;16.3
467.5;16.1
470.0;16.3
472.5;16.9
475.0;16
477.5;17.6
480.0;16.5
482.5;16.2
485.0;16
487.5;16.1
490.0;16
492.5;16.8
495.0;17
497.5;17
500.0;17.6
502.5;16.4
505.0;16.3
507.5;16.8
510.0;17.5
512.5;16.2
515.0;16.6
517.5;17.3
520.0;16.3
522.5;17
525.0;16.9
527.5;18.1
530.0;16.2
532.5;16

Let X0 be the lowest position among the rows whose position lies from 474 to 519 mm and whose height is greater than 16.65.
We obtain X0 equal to 477.5 mm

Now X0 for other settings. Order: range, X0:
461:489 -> 462.5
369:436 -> 390.0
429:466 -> 432.5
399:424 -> 400.0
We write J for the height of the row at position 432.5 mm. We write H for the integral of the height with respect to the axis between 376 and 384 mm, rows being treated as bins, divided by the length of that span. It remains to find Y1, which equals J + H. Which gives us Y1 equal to 33.3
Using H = 16.2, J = 17.1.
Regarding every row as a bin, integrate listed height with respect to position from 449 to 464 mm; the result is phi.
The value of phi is 255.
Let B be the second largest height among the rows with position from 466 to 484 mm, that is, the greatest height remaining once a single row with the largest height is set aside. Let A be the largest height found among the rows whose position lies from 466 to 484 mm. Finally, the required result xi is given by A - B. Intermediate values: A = 17.6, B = 16.9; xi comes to 0.70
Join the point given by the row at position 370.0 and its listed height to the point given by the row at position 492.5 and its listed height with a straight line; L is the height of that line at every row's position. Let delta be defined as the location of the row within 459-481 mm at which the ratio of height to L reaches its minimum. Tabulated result 475.0 mm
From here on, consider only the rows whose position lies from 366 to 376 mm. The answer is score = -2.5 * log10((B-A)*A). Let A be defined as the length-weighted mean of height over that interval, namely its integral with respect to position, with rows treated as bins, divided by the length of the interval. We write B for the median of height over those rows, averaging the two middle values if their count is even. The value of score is -1.2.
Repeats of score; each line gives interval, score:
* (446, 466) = 0.0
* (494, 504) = 1.3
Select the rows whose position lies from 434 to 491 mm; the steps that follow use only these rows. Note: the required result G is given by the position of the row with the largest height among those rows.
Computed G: 477.5 mm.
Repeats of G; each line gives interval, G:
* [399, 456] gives 412.5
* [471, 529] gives 527.5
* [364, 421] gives 392.5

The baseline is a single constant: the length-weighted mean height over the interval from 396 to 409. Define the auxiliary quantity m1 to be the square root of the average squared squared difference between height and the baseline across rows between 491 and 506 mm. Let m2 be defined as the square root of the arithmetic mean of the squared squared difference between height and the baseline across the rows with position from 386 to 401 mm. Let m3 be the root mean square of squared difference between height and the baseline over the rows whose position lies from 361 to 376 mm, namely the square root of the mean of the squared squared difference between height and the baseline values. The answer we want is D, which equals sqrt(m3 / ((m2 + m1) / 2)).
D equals 1.4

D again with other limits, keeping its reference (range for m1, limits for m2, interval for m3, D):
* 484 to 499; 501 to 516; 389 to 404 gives 1.9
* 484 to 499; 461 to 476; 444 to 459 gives 1.5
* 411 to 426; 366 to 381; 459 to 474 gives 0.5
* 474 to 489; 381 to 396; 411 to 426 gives 0.8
